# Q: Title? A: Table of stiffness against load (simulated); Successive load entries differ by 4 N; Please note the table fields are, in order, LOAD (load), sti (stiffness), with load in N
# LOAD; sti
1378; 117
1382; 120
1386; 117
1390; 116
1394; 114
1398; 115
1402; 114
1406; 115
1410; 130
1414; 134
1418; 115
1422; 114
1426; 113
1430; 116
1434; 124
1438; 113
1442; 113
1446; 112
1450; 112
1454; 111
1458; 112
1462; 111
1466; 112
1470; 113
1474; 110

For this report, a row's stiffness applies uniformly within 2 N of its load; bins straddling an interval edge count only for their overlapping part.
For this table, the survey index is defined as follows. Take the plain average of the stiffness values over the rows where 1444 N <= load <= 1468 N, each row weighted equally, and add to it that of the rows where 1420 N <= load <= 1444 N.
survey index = 227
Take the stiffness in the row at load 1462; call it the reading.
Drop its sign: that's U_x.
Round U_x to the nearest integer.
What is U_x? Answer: 111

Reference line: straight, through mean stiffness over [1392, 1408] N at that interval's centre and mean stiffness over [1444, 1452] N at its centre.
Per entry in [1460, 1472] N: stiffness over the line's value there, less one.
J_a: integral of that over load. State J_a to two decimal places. 0.10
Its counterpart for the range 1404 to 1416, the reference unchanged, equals 1.30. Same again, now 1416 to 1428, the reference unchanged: 0.07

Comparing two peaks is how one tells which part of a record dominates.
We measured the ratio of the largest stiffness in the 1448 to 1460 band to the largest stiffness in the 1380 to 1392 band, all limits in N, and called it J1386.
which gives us 0.93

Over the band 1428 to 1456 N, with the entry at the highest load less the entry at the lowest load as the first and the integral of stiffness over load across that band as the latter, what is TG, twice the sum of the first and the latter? 6398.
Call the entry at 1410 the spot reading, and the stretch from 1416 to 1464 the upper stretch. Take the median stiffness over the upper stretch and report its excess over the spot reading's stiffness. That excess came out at -17.0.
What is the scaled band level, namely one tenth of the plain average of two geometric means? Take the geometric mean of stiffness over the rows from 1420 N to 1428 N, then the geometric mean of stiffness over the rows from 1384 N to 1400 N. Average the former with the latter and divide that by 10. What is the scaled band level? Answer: 11.4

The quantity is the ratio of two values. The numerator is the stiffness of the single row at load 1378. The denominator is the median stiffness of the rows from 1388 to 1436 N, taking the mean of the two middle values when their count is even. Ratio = 1.02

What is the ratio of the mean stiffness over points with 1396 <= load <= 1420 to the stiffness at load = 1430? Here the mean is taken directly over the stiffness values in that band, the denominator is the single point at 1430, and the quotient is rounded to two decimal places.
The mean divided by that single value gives 1.04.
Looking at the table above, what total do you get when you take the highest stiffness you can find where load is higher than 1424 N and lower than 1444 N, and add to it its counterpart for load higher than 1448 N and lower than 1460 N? 236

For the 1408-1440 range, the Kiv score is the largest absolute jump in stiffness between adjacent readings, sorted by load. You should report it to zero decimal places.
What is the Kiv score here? 19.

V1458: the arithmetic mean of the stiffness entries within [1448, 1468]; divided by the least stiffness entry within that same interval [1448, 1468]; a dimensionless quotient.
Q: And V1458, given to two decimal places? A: 1.01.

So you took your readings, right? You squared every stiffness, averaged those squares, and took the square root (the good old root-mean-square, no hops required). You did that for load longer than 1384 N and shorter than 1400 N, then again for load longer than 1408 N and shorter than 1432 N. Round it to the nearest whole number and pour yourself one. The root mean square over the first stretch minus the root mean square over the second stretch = -5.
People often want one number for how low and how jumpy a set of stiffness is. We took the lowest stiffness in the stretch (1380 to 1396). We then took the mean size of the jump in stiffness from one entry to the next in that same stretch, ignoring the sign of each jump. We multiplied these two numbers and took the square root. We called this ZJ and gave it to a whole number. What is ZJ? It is 15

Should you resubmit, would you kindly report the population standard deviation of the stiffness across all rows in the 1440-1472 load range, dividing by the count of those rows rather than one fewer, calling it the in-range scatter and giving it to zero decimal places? 1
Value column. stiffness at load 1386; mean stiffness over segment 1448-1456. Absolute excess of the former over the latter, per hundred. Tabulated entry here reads 0.055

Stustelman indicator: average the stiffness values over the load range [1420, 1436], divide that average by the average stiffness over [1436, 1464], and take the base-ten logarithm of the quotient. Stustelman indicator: 0.018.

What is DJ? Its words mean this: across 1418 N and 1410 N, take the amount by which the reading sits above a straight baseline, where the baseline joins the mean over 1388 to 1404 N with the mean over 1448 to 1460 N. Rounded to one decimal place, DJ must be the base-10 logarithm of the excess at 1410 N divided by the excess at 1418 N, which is 1.1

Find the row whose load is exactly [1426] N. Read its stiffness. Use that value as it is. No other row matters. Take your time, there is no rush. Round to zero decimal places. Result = 113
